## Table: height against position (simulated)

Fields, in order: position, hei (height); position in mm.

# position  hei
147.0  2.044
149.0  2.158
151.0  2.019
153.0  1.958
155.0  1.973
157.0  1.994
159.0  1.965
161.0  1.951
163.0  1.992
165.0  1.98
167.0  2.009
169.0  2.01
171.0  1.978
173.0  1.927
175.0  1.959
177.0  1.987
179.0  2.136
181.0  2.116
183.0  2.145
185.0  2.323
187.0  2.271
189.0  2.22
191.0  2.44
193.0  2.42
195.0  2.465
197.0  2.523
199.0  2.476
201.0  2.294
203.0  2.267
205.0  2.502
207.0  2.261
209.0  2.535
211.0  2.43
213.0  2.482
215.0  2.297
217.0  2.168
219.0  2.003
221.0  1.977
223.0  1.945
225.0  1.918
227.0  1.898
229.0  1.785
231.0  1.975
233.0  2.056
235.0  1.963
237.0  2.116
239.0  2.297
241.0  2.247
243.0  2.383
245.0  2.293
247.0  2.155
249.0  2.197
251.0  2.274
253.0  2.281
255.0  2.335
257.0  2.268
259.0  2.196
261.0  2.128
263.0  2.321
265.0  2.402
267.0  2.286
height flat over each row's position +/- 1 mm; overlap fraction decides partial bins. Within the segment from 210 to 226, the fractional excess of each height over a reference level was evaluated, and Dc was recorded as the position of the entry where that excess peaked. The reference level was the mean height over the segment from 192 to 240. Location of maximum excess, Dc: 213.0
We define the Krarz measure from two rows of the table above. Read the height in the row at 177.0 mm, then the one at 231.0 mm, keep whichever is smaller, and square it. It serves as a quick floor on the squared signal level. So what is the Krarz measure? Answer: 3.90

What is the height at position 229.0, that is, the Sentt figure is 1.785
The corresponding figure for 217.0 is 2.168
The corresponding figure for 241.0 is 2.247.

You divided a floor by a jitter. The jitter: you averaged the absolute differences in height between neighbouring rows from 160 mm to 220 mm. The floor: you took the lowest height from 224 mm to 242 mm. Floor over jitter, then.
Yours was 19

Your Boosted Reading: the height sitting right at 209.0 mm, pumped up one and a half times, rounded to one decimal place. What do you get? 3.8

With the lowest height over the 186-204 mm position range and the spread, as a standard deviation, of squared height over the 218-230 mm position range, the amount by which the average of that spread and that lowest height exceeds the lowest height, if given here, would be -1.0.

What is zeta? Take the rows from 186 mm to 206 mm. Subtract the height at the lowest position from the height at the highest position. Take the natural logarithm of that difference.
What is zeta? -1.5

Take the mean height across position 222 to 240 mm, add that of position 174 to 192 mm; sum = 4.17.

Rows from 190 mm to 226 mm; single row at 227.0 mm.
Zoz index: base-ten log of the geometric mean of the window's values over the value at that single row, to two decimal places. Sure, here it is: 0.08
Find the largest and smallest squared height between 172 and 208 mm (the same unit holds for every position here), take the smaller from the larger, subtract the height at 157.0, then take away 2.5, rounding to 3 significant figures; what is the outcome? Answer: -1.84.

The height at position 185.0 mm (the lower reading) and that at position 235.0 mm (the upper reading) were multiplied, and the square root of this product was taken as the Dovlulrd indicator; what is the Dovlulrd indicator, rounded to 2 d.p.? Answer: 2.14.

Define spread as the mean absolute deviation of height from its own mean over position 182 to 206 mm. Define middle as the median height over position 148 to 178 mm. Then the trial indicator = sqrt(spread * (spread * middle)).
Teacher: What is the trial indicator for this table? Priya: 0.15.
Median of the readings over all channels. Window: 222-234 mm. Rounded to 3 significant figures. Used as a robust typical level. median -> 1.93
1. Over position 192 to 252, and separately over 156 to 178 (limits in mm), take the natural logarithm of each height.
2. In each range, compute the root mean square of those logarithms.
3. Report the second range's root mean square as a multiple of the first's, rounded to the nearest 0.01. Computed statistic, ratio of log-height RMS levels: 0.85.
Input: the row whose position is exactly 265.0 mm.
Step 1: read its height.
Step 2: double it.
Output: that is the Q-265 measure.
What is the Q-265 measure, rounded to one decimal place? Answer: 4.8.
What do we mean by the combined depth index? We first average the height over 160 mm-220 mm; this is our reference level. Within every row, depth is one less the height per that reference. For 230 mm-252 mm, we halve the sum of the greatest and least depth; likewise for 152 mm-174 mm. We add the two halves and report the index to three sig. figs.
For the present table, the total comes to 0.134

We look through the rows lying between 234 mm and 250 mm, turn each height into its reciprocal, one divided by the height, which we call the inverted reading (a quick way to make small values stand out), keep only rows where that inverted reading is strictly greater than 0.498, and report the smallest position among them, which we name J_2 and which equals 235.0 mm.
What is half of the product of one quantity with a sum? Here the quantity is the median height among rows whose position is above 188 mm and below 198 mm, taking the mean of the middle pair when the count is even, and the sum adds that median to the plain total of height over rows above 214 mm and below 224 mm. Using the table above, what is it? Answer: 15.7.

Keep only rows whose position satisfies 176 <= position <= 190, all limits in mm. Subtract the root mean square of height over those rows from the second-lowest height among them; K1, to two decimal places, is -0.06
